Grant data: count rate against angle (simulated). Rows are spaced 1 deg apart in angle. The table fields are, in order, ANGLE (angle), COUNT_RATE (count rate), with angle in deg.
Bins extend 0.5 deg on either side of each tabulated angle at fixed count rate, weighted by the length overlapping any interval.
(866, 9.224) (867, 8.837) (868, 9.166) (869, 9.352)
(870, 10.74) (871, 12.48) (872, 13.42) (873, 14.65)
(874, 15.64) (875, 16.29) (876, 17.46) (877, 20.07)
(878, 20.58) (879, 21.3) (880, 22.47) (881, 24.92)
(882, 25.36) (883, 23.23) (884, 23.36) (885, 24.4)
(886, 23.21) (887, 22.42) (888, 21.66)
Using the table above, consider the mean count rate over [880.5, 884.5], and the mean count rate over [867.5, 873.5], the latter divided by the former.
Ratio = 0.48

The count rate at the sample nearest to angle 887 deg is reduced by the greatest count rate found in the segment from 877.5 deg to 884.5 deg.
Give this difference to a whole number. -3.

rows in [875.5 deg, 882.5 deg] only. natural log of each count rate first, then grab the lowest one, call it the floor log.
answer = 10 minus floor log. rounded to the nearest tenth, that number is 7.1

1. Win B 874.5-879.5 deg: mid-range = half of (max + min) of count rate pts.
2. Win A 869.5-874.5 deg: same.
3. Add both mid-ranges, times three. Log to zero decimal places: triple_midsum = 96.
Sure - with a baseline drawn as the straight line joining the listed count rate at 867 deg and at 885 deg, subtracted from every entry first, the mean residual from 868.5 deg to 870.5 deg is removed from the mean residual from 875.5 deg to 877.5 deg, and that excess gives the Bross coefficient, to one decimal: 2.7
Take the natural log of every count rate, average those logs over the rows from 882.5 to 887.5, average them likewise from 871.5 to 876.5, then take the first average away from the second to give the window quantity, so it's -0.41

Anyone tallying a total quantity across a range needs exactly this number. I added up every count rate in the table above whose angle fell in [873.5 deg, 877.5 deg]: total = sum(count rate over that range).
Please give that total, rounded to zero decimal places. 69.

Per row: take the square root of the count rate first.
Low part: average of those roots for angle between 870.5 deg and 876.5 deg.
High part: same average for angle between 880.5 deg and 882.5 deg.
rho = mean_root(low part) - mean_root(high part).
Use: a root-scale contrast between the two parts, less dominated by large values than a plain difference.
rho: -1.15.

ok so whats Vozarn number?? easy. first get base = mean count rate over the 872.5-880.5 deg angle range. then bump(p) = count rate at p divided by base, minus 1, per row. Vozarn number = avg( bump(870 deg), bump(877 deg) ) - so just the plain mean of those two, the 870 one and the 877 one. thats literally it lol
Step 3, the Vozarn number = -0.2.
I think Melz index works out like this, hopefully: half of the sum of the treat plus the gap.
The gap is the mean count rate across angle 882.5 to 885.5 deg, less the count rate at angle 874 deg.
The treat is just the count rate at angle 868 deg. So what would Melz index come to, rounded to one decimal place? 8.6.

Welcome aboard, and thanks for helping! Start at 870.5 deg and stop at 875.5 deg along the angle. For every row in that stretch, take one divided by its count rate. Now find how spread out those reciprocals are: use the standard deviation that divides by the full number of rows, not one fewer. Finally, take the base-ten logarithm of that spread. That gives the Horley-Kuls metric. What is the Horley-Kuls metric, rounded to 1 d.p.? -2.2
